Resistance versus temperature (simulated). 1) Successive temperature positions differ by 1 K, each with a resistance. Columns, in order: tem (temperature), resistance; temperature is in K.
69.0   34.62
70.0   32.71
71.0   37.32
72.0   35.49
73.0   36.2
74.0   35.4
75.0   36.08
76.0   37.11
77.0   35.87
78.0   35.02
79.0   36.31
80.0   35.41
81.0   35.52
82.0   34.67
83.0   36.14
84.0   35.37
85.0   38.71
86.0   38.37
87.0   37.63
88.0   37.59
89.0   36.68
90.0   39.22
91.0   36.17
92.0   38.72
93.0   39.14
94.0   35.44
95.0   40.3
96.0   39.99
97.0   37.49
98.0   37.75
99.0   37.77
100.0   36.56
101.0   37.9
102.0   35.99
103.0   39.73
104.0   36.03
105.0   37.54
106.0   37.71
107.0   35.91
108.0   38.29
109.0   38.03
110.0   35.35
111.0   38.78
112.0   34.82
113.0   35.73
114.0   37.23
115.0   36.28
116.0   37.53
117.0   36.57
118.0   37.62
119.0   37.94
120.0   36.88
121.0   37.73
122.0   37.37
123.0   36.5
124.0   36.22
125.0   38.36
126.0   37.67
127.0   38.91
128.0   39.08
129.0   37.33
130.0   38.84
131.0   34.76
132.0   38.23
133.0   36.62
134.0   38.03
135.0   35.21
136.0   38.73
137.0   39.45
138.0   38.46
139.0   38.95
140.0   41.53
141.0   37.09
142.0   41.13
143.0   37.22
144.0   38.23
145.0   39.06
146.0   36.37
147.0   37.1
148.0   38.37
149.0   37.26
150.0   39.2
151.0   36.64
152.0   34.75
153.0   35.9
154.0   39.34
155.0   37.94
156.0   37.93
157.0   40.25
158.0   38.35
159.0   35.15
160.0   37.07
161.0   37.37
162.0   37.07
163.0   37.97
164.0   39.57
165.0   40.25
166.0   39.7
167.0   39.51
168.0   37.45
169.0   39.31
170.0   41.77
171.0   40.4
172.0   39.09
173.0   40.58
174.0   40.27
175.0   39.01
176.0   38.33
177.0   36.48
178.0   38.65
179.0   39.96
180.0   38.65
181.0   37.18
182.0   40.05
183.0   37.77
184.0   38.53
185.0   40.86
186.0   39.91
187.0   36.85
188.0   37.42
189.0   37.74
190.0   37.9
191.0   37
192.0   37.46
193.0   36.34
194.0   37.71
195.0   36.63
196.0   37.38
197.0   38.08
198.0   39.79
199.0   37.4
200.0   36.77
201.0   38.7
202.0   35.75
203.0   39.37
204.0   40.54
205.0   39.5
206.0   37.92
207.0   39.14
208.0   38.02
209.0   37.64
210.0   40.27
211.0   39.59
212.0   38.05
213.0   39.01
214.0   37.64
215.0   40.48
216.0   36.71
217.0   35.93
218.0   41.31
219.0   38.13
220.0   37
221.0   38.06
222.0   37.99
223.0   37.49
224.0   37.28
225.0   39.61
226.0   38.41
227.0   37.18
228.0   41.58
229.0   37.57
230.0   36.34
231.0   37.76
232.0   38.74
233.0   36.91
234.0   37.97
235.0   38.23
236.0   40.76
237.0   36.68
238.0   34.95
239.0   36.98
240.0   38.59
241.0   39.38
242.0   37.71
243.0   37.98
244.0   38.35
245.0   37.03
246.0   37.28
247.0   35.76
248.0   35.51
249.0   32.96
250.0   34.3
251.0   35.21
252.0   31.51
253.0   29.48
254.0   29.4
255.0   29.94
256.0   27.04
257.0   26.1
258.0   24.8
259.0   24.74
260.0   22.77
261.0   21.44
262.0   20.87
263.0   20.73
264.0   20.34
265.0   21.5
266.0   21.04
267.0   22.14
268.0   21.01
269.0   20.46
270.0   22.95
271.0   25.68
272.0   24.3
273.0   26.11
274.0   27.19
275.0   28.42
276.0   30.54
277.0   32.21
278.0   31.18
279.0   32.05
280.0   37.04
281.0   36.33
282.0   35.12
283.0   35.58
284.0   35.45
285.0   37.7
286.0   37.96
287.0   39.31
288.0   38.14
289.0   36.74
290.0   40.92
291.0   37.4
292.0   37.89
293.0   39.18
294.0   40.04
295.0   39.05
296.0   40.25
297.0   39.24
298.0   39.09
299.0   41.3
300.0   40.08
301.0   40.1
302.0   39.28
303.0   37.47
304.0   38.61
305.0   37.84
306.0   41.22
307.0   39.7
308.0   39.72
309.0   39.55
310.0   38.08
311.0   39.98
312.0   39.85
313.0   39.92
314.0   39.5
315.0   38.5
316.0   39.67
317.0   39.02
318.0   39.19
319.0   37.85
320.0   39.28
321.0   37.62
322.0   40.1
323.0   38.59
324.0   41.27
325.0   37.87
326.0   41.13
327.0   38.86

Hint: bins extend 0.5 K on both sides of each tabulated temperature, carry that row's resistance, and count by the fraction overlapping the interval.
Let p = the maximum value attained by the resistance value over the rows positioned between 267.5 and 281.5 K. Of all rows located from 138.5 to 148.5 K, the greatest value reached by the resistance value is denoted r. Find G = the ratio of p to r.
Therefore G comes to 0.89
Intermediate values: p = 37.04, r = 41.53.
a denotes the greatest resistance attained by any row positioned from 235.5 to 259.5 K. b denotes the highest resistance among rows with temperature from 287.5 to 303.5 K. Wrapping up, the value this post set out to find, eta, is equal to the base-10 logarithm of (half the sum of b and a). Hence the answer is 1.61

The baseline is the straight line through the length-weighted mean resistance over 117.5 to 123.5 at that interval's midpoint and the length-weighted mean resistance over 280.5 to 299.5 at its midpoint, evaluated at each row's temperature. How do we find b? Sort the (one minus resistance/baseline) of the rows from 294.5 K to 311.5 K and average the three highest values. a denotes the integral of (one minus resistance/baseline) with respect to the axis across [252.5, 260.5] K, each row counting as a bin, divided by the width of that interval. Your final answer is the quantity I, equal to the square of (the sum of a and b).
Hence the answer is 0.096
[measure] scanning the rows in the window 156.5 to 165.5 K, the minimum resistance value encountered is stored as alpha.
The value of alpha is 35.15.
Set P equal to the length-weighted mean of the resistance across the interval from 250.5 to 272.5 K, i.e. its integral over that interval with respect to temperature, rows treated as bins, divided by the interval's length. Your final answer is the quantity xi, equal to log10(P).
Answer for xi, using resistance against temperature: 1.39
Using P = 24.7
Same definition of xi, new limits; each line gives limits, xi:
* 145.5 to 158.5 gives 1.58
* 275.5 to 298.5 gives 1.57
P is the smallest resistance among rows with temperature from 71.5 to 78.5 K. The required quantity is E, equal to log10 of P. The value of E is 1.54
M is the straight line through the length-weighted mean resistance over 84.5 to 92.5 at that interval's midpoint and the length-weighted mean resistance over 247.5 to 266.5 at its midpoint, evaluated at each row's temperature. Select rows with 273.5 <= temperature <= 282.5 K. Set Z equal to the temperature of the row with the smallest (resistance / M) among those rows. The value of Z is 274.0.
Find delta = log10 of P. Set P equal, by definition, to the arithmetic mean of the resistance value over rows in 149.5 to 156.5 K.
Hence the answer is 1.57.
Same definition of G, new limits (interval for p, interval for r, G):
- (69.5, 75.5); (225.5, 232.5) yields 0.90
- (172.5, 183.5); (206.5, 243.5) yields 0.98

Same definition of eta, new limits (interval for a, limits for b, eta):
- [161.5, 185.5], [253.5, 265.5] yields 1.55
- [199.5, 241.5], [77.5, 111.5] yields 1.61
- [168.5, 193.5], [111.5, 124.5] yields 1.60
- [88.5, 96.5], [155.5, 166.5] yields 1.61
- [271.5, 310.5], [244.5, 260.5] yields 1.59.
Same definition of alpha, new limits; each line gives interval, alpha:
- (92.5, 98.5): 35.44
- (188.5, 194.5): 36.34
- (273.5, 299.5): 27.19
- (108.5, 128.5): 34.82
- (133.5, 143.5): 35.21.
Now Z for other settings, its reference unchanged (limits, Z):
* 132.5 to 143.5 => 135.0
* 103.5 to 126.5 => 112.0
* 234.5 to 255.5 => 254.0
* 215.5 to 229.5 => 217.0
